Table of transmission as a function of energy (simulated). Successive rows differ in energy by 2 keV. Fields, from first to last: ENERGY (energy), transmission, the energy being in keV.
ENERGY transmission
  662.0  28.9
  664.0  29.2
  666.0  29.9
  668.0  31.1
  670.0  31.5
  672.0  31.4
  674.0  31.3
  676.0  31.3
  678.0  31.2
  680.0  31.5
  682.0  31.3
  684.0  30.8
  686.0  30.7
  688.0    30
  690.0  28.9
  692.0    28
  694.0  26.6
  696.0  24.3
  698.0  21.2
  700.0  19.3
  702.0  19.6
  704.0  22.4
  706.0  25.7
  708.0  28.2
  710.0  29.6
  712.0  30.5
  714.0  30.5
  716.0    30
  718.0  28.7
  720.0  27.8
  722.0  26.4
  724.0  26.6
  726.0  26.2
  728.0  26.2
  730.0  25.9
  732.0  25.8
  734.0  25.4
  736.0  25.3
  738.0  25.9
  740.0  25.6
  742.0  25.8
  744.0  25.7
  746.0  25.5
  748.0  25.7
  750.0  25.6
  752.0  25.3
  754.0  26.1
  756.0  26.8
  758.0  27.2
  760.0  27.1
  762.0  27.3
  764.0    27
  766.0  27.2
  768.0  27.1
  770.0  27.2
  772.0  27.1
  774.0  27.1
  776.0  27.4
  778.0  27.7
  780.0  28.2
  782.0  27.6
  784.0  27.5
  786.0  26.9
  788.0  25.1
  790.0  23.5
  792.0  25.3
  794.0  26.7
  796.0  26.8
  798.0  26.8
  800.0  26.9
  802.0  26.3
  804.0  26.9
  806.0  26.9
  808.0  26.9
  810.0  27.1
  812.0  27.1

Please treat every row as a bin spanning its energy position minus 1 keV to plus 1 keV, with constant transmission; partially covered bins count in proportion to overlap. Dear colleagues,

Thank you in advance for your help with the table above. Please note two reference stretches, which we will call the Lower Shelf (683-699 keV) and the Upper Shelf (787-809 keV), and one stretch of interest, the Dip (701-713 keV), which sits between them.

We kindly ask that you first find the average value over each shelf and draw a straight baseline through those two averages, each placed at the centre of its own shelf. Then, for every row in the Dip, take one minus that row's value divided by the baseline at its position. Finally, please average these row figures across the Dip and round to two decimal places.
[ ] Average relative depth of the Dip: 0.05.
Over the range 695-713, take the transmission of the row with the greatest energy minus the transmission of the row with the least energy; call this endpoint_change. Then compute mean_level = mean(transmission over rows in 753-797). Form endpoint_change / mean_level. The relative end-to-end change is 0.23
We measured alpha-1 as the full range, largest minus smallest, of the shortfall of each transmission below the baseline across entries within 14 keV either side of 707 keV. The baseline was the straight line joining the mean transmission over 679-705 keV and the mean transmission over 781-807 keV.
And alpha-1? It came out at 11.2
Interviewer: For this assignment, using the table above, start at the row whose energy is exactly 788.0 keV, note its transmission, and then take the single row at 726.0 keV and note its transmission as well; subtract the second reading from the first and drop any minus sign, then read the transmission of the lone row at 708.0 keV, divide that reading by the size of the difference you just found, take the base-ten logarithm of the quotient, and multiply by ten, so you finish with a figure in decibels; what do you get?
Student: 14.1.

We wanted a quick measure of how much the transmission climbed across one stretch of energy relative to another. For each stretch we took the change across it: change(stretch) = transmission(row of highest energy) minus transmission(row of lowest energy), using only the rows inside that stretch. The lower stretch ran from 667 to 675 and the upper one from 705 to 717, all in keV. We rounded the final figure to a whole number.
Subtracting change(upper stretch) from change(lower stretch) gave -4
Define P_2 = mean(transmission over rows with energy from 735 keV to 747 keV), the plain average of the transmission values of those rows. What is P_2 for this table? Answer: 25.6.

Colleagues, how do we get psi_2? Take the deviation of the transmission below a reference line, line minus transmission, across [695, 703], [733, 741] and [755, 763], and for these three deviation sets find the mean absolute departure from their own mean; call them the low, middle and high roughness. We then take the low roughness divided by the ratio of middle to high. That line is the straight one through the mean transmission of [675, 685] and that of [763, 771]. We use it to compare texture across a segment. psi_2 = 1.2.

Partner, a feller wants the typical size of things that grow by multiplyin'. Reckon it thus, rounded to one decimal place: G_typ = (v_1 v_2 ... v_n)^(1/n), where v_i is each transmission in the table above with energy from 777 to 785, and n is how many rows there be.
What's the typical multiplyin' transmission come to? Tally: 27.7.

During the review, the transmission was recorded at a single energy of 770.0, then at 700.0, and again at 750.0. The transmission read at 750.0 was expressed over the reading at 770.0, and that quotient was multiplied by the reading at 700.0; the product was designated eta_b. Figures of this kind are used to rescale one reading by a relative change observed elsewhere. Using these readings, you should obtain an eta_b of 18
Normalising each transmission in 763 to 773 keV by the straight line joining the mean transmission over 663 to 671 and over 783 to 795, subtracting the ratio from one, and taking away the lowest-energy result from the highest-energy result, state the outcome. -0.015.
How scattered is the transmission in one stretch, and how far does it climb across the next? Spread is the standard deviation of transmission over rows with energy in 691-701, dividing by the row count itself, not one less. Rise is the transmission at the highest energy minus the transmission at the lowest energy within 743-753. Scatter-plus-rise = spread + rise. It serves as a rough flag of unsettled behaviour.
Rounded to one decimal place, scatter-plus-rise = 2.8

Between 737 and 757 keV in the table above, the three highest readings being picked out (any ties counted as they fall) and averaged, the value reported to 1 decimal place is 26.3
